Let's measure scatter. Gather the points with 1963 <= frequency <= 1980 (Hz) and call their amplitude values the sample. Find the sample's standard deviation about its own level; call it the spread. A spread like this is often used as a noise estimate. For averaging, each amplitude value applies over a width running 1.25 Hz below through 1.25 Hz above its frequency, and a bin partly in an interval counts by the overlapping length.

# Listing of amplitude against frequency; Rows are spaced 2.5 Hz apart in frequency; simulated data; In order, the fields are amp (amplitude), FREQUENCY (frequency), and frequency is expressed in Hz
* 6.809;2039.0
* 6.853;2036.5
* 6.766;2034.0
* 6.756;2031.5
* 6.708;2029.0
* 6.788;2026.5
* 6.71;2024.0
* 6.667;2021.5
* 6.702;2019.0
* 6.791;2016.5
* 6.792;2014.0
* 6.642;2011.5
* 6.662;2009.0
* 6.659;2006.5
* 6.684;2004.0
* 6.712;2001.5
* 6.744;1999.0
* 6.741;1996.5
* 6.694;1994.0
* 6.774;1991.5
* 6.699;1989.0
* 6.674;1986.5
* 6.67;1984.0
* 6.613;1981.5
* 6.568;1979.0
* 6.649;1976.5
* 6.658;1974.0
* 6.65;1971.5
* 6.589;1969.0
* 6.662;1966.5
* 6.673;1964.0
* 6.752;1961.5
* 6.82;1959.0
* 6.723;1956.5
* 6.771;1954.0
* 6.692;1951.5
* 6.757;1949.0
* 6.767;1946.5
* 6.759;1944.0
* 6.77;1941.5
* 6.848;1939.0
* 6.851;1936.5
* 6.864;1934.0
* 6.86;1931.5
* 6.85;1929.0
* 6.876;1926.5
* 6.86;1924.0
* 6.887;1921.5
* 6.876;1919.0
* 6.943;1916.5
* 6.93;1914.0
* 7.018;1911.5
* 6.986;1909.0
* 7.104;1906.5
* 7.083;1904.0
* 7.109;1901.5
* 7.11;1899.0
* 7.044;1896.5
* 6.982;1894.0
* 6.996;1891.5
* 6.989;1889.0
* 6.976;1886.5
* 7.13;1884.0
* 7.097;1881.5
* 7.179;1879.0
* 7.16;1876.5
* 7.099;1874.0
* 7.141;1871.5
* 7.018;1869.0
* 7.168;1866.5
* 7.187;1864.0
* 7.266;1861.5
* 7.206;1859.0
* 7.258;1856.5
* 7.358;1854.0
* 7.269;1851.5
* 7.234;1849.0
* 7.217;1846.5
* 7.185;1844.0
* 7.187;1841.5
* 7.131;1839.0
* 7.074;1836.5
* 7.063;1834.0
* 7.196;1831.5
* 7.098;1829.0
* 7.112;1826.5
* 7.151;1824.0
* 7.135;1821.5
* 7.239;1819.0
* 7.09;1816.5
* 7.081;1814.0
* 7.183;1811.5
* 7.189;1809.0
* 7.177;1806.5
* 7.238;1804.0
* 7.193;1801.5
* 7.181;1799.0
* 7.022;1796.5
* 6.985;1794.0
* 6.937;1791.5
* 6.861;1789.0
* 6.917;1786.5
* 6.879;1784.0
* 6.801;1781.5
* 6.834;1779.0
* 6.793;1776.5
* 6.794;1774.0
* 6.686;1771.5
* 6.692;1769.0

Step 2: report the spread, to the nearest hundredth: 0.04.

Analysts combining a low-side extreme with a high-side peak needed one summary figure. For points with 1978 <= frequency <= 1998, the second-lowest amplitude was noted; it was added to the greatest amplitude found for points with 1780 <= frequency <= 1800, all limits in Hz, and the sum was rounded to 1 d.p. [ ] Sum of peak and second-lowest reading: 13.8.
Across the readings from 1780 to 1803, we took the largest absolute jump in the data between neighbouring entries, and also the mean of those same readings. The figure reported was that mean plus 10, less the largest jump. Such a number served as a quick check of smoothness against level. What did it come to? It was 16.8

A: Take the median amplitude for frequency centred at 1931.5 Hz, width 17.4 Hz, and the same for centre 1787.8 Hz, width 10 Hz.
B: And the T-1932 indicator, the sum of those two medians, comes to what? 13.76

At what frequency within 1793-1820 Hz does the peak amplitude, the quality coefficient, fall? 1819.0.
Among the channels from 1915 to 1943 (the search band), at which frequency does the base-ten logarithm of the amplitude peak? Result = 1916.5 Hz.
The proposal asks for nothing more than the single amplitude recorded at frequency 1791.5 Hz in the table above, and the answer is 6.937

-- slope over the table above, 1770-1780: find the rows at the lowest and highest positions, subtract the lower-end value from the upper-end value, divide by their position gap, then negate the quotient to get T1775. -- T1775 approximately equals -0.020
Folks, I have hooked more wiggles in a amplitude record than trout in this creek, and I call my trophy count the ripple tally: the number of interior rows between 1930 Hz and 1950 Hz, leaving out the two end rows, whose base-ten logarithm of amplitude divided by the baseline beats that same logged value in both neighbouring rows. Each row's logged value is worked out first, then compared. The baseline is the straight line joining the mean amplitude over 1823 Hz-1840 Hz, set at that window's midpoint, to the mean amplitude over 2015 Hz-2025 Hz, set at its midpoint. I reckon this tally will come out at 3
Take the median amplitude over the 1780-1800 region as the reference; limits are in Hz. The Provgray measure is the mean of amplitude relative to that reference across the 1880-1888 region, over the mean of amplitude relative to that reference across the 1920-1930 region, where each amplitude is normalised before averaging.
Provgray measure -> 1.03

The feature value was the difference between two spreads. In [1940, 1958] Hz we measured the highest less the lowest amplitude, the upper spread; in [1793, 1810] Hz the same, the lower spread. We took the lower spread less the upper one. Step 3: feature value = 0.17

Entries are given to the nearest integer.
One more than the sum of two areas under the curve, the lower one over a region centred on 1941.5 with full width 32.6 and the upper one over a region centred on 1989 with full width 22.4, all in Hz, 372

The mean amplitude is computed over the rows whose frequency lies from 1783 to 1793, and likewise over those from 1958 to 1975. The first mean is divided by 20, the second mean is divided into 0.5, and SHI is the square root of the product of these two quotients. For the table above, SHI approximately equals 0.161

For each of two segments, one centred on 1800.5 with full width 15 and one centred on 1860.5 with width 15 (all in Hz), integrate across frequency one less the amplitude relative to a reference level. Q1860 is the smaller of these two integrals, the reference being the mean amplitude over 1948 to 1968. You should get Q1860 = -1.13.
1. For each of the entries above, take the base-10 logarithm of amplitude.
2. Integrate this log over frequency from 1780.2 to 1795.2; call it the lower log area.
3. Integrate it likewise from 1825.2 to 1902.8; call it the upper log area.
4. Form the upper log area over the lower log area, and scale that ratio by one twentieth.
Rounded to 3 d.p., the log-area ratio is 0.263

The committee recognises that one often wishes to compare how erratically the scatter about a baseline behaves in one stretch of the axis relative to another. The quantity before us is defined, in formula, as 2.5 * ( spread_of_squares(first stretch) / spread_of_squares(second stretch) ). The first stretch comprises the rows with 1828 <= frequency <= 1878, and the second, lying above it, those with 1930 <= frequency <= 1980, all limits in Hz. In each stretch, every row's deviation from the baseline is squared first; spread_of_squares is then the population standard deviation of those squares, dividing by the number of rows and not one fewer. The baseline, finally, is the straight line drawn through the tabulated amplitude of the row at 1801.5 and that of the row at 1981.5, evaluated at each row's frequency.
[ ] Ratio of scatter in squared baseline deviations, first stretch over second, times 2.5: 15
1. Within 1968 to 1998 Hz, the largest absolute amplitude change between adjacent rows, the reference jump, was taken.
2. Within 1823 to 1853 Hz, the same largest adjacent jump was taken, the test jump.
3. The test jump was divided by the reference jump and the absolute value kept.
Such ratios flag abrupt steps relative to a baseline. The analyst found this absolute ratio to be 1.6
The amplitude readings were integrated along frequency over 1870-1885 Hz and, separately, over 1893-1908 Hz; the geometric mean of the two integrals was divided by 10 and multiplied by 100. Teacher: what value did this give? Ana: 1065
